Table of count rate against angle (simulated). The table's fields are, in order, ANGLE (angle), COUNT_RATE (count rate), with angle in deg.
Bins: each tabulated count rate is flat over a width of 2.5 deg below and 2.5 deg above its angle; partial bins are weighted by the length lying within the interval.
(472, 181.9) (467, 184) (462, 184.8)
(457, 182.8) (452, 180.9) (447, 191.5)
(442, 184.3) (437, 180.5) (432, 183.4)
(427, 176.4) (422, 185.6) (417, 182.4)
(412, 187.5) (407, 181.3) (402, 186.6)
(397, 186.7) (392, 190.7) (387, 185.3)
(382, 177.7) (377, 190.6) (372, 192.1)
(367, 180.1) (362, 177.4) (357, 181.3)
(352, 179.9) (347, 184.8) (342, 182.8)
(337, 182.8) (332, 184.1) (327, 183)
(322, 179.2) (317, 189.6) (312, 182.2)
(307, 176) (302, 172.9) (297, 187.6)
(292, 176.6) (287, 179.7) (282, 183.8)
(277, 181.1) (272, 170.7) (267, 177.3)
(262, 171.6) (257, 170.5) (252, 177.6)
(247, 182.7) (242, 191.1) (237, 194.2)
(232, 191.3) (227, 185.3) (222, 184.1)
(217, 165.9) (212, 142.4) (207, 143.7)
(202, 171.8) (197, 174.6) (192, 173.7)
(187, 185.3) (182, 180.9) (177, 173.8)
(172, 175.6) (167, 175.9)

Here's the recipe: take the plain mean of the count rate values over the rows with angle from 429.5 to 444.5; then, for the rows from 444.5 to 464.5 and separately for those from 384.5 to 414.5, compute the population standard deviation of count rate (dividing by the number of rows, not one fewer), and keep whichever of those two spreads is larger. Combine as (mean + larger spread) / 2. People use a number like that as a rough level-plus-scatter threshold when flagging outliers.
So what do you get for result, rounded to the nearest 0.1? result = 93.4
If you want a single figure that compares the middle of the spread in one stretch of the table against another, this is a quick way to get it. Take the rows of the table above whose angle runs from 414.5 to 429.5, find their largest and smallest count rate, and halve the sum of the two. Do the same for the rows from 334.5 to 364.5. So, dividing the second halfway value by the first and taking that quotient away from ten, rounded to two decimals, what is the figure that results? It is 9.00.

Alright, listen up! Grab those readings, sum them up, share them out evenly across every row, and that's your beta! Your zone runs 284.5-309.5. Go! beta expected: 179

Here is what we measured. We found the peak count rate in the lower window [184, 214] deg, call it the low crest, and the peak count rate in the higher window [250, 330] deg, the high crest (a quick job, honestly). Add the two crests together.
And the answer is 375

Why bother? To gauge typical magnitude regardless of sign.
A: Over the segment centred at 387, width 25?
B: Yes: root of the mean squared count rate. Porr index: 186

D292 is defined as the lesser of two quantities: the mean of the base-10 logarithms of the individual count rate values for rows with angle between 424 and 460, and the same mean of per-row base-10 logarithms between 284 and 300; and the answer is 2.26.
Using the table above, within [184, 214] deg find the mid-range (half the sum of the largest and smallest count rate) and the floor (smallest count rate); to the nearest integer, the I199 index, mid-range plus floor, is 306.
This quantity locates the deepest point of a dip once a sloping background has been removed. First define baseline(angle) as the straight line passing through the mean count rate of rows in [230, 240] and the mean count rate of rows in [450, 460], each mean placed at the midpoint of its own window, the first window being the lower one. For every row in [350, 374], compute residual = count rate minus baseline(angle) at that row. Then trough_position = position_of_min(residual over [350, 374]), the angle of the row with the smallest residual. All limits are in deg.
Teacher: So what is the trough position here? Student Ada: 362 deg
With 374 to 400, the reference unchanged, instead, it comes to 382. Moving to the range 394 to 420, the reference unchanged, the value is 407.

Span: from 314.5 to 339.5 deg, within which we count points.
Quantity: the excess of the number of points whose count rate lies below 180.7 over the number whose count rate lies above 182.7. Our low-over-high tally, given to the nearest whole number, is -3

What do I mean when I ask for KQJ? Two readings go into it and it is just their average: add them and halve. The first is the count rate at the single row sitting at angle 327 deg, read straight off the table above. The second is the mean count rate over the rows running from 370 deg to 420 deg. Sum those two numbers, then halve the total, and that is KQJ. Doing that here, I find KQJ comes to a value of 185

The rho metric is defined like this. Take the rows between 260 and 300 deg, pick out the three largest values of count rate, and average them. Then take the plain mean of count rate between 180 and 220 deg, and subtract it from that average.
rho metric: 17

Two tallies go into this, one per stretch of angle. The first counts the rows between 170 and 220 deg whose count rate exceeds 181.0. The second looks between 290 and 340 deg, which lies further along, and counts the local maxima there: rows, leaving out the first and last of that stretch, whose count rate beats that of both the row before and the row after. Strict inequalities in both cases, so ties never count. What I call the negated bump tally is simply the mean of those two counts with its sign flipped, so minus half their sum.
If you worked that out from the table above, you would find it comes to -2.0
